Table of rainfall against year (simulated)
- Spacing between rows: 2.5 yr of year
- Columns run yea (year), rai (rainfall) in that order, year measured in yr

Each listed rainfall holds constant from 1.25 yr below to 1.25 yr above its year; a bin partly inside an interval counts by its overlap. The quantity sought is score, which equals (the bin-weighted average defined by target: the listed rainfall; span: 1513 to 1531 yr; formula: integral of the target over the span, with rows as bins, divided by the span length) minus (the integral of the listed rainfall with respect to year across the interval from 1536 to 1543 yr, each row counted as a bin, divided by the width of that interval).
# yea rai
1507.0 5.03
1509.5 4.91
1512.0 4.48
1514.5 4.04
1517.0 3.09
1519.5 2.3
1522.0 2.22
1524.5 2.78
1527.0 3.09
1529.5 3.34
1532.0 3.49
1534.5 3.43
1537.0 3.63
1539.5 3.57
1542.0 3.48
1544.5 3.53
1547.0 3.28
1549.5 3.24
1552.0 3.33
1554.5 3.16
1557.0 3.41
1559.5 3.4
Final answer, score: -0.55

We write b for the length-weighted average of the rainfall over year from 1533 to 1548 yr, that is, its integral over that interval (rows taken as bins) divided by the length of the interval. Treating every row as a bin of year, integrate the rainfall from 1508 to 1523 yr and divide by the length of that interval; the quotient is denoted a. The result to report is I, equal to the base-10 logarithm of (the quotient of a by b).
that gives 0.008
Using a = 3.55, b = 3.49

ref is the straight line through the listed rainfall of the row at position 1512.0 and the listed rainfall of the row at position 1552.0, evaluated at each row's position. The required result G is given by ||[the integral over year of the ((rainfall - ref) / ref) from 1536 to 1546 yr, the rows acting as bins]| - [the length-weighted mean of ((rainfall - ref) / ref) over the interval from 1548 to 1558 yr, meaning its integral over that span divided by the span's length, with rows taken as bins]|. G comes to 0.28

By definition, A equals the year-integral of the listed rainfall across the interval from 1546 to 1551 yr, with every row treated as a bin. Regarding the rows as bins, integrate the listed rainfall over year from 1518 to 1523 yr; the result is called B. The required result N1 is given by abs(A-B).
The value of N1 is 5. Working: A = 16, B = 12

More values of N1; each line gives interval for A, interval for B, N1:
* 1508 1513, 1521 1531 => 5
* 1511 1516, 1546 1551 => 5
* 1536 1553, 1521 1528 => 40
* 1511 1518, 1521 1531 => 2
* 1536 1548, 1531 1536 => 25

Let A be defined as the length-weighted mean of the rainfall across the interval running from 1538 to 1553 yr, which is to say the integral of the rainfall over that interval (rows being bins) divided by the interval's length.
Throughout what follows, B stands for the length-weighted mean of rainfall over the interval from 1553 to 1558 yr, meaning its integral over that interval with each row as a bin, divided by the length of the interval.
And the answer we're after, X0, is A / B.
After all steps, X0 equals 1.04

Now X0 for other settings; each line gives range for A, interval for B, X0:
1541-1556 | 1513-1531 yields 1.11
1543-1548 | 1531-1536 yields 0.99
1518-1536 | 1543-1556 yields 0.89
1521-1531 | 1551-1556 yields 0.89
